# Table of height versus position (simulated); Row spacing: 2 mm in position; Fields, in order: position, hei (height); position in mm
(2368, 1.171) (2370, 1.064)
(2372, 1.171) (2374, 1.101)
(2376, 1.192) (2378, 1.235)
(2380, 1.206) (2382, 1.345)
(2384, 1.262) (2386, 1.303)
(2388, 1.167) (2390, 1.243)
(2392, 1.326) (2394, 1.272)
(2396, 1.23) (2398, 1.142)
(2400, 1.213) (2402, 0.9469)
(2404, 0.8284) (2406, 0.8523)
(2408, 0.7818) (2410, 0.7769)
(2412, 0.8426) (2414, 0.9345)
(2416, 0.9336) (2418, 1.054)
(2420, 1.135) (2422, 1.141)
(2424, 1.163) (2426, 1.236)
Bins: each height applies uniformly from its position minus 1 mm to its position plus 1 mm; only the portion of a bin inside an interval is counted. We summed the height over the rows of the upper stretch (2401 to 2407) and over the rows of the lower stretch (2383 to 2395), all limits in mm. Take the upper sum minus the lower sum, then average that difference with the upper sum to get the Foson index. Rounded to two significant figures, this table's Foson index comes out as -1.2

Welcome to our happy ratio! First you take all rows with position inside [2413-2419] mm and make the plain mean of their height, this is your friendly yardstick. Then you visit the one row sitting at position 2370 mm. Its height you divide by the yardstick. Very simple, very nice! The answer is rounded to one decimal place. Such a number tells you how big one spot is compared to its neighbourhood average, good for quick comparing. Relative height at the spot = 1.1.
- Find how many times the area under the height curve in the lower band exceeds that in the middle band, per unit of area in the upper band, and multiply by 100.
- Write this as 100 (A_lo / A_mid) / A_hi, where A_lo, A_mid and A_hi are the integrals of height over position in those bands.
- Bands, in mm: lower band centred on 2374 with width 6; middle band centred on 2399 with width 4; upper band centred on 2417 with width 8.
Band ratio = 18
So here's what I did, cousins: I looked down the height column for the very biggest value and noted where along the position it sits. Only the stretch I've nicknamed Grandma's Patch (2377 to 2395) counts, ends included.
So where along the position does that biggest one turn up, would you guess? 2382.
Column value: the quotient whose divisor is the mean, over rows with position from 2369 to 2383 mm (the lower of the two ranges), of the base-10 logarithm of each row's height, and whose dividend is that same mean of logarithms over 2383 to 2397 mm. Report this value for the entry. 1.3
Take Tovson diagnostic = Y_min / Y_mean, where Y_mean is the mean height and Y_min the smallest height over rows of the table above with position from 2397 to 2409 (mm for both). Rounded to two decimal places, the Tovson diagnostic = 0.81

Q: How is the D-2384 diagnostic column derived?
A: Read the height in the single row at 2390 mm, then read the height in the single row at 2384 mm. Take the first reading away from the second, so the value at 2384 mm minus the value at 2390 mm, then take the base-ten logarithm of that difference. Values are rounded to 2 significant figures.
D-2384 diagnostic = -1.7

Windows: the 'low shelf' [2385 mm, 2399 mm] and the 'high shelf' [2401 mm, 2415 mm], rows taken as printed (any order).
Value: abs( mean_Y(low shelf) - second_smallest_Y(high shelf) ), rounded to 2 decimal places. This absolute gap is 0.46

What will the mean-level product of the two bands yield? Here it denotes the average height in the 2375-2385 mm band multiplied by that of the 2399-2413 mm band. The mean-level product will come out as 1.11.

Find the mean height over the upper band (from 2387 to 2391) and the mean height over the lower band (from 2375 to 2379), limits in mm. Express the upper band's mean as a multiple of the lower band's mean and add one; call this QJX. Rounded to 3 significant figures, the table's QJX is 1.99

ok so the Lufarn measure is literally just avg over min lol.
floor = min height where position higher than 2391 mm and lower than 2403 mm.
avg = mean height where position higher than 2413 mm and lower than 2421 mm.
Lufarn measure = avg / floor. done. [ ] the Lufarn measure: 1.07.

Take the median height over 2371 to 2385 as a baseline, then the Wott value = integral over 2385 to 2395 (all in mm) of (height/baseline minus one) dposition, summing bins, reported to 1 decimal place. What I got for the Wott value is 0.5 mm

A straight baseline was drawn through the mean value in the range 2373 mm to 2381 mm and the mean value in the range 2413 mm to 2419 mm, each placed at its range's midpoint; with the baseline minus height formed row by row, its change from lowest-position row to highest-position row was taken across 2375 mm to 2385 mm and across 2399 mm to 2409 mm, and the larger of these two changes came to 0.4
